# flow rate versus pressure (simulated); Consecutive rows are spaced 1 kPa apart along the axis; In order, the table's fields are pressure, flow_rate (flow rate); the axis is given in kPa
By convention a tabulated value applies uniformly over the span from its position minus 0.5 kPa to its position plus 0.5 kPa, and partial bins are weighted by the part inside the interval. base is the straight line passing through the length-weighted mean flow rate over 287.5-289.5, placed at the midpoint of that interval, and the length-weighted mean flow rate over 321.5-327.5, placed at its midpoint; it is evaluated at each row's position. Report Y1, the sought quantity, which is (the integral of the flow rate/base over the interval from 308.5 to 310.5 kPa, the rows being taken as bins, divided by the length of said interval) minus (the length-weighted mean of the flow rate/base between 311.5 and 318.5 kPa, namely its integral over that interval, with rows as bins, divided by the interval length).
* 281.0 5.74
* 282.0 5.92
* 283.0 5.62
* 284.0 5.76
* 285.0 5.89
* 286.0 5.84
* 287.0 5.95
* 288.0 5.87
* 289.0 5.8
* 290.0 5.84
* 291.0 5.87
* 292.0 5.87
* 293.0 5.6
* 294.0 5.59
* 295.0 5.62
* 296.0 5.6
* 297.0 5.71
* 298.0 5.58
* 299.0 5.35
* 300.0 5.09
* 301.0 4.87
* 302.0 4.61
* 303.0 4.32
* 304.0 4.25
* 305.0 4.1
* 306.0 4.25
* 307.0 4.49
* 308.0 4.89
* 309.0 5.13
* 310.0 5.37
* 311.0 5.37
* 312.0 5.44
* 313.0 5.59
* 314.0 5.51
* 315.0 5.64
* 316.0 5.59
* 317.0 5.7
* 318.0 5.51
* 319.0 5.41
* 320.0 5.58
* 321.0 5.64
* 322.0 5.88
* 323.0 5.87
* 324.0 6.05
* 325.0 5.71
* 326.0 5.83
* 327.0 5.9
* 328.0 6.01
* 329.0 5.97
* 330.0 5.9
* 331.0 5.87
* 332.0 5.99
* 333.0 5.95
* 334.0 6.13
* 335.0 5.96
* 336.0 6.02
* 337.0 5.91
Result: -0.05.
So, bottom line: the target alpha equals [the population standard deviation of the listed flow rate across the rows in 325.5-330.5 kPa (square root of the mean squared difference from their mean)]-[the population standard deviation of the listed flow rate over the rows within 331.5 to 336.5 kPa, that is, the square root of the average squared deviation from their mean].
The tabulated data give 0.00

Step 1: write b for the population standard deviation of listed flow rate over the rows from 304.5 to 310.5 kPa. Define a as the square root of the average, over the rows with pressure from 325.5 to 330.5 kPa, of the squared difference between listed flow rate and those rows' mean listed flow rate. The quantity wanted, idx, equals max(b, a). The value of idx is 0.46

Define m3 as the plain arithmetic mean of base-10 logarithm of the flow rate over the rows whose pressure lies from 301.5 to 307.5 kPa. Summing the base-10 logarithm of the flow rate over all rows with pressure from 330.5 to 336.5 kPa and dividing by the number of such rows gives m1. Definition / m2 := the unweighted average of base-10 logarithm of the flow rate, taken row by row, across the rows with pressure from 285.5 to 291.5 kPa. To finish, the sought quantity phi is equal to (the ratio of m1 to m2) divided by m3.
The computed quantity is 1.59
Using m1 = 0.777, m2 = 0.768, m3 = 0.637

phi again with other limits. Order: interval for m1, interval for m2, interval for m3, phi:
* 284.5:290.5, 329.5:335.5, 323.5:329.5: 1.28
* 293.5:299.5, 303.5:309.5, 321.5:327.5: 1.49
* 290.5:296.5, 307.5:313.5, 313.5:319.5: 1.40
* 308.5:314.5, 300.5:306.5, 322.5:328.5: 1.48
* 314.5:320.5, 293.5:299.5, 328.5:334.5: 1.29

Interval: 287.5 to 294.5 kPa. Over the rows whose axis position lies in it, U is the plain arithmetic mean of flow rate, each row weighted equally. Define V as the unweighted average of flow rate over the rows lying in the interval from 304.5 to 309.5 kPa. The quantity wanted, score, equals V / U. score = 0.79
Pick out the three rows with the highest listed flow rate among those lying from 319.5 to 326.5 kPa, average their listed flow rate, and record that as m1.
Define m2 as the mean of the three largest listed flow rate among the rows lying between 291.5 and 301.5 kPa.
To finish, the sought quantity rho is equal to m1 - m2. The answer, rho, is 0.20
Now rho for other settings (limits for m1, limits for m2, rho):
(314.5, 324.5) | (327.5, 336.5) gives -0.12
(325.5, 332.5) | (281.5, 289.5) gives 0.07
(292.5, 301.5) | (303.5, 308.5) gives 1.10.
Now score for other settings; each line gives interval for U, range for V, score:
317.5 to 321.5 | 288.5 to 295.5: 1.04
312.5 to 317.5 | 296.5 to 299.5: 0.99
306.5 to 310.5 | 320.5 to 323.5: 1.17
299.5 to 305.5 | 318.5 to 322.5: 1.24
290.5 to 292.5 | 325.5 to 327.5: 1.00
